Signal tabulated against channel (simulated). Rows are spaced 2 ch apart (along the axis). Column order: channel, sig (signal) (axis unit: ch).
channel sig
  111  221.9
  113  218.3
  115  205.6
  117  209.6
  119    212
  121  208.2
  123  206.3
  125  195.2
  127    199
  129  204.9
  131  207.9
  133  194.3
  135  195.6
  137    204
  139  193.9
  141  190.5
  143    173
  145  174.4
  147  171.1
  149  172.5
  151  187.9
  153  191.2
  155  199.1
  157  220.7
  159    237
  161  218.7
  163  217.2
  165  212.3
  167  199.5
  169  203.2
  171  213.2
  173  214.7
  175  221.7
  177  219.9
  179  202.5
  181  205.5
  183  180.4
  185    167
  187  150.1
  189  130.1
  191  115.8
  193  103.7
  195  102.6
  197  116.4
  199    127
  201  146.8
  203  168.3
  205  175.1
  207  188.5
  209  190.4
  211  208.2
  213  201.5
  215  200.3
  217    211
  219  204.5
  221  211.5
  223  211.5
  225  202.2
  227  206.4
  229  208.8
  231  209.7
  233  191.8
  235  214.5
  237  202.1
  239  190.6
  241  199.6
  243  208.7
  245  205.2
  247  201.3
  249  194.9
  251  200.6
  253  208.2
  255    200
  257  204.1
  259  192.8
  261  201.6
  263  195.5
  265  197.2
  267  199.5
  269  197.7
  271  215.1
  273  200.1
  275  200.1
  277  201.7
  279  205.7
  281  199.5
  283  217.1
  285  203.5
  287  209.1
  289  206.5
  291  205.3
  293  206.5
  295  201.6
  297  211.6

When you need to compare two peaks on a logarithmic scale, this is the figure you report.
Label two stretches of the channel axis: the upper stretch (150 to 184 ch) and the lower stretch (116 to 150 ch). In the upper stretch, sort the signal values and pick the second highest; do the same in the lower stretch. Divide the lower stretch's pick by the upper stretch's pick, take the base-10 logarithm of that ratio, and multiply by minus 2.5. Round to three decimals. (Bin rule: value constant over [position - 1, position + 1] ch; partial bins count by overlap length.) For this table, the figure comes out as 0.061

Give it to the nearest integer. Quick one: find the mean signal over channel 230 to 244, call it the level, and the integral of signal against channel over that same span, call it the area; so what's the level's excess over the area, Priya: -2632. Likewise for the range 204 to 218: -2554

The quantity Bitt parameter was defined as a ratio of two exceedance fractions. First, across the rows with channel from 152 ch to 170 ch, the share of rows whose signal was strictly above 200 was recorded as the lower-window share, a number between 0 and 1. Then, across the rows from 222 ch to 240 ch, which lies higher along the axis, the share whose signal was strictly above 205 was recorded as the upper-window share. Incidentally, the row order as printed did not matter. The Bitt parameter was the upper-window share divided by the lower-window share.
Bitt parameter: 0.83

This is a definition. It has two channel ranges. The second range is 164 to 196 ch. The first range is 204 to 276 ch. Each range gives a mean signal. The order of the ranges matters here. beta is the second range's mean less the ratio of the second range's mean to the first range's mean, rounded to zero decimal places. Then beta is 177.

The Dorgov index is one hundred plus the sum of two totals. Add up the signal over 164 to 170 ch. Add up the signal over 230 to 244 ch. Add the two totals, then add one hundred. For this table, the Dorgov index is 2132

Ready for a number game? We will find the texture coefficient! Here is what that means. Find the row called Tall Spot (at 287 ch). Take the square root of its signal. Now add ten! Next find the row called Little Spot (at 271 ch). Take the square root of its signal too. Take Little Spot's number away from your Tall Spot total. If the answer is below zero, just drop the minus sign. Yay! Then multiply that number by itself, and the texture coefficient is 96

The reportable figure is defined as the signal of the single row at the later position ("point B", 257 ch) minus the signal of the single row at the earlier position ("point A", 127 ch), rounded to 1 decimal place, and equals 5.1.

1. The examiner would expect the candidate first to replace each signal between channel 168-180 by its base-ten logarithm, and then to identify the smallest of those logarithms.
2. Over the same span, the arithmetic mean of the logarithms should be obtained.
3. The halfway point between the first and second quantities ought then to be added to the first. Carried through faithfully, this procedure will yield 4.62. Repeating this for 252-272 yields 4.58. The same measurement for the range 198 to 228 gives 4.29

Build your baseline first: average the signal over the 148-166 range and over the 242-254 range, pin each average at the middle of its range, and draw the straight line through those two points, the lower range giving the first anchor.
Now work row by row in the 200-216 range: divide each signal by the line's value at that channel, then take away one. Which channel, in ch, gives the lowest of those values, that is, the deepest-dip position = 201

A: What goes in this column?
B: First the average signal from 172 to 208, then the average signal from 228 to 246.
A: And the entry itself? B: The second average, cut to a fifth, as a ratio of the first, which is 0.249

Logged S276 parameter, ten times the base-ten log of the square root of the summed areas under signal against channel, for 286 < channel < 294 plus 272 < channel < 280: 17.6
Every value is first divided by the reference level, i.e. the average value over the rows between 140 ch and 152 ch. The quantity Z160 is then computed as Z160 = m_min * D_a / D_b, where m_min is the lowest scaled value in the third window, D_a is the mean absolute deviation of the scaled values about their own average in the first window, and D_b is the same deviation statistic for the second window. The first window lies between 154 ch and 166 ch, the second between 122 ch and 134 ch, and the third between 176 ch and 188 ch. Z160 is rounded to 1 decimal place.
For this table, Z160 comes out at 1.3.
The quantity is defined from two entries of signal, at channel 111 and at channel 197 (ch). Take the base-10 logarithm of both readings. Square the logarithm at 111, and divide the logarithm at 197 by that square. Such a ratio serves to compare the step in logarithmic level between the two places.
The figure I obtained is 0.38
